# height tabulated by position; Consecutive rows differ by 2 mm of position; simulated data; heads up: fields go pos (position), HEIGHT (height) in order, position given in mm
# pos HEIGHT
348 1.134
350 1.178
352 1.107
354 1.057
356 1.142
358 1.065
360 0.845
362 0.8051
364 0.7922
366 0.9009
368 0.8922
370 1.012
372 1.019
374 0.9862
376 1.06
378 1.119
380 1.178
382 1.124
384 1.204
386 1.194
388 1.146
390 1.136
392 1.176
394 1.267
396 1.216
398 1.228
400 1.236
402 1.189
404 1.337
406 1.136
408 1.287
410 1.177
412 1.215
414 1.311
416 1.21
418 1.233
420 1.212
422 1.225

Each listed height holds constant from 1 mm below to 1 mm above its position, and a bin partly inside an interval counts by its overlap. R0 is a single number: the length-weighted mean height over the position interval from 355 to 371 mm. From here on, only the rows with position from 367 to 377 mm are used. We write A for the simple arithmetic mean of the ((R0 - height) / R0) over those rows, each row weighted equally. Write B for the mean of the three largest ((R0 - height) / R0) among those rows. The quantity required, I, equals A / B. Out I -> 1.96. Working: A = -0.07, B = -0.03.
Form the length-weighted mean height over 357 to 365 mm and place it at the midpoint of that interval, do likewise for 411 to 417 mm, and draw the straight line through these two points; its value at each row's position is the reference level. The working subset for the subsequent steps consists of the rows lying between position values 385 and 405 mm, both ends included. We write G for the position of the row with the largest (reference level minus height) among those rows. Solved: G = 402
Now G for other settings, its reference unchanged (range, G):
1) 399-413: 406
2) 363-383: 364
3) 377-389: 388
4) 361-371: 364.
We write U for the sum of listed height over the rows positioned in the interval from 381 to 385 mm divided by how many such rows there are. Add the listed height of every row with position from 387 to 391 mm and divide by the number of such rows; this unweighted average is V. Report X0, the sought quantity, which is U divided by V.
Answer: 1.02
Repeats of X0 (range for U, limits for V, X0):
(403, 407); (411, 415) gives 0.98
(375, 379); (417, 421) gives 0.89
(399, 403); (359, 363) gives 1.47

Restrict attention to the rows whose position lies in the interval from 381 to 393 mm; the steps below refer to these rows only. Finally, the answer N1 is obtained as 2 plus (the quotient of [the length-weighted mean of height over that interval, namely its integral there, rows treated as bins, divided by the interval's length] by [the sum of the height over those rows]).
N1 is 2.17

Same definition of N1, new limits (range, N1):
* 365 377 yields 2.17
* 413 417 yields 2.50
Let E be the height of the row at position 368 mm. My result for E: 0.8922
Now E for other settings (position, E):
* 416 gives 1.21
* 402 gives 1.189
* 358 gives 1.065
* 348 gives 1.134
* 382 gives 1.124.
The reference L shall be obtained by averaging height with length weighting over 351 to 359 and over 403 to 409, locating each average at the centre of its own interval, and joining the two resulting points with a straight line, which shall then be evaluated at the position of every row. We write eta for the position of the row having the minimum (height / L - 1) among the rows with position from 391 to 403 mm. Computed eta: 402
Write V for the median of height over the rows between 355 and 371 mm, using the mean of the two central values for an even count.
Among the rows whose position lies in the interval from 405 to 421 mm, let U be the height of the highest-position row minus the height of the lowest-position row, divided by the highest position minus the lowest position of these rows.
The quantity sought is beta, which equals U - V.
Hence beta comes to -0.89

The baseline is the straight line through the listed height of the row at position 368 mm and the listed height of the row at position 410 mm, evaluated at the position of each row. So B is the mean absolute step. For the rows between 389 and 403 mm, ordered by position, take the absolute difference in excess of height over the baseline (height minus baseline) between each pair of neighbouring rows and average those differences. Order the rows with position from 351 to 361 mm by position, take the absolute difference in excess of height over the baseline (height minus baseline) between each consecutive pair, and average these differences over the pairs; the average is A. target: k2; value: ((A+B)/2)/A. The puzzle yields 0.67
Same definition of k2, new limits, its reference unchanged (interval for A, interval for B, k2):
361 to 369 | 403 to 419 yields 1.55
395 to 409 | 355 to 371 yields 0.99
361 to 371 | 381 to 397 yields 0.89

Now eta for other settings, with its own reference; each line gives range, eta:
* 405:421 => 406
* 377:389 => 382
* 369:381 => 374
